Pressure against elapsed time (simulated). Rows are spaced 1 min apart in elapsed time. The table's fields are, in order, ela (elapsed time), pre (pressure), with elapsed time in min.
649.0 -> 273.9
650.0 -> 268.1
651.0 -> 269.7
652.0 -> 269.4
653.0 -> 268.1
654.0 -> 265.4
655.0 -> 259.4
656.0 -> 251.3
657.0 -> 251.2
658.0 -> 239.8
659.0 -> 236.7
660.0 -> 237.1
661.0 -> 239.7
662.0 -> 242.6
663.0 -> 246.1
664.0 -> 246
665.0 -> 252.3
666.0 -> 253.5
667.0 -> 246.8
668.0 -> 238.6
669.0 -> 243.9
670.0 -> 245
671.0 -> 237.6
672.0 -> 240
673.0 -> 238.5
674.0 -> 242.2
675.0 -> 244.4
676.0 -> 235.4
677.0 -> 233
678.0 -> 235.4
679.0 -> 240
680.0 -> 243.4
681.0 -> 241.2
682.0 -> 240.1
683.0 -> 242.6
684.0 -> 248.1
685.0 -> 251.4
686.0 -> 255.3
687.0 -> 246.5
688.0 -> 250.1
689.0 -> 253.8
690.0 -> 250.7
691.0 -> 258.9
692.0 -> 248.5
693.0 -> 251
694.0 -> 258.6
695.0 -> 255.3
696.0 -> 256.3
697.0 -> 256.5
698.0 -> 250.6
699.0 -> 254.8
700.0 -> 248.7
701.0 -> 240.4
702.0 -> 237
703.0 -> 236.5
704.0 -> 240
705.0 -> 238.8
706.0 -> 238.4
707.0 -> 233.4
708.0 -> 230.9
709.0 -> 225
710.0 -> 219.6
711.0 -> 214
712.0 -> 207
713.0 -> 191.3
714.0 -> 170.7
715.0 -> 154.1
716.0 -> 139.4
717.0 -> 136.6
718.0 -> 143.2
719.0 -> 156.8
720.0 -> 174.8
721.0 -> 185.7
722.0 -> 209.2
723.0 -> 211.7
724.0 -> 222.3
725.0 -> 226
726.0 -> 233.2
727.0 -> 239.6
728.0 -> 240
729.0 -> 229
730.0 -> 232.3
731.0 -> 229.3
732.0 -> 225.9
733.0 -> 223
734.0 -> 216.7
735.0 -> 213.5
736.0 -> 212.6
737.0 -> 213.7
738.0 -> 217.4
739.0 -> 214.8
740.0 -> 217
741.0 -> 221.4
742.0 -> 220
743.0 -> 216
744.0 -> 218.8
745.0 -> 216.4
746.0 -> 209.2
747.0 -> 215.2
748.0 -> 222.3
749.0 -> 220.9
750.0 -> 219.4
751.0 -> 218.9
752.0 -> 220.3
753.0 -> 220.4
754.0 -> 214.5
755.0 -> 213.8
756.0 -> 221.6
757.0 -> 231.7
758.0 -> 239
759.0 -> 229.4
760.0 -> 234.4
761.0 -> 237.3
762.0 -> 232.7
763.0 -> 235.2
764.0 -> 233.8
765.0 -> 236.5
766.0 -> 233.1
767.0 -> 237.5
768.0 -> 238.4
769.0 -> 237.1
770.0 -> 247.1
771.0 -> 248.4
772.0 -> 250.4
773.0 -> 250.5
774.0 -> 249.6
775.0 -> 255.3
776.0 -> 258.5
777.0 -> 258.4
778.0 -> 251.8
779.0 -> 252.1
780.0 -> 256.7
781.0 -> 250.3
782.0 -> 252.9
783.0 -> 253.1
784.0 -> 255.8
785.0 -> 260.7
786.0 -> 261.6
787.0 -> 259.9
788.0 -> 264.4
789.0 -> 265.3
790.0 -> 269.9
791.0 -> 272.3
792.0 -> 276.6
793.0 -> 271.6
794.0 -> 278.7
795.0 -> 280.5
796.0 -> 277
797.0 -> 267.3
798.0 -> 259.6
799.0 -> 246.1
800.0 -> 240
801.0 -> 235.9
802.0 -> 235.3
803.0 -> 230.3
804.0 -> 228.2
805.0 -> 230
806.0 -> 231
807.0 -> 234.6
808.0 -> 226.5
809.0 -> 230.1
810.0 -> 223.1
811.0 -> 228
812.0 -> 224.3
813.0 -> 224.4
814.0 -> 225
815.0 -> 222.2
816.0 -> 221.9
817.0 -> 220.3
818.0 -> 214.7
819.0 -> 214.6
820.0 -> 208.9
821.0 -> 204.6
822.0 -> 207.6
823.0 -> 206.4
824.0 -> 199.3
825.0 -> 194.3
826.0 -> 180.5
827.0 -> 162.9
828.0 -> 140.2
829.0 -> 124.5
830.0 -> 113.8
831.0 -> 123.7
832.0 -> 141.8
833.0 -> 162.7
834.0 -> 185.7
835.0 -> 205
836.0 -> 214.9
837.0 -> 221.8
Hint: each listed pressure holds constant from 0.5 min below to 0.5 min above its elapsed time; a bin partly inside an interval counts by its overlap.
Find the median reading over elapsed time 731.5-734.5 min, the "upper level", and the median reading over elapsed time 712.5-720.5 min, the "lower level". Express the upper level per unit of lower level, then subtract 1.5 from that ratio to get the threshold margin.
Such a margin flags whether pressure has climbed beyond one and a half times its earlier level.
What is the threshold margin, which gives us -0.1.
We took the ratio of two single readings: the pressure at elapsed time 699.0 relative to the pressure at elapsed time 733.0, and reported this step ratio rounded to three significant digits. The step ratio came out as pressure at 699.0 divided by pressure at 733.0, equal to 1.14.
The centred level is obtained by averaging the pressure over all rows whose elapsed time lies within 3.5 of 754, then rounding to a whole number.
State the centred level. 220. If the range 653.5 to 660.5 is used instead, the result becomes 249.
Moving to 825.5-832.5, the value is 141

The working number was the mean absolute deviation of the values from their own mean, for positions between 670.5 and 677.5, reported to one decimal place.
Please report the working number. 3.0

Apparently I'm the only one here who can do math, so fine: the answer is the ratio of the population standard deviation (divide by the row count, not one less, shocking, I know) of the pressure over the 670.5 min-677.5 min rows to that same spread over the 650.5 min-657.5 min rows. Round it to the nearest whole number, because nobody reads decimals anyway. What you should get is 0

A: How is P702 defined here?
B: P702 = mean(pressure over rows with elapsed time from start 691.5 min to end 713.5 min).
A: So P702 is 238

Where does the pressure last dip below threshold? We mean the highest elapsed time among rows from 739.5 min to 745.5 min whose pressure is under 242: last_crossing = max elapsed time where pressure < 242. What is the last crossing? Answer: 745.0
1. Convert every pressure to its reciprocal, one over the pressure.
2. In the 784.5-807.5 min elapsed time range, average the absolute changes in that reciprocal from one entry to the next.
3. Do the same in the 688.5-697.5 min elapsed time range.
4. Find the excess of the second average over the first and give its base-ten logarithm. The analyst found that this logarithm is -5.2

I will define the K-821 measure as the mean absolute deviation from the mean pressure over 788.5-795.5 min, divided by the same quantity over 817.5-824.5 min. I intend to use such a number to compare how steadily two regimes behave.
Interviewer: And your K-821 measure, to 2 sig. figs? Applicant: 1.1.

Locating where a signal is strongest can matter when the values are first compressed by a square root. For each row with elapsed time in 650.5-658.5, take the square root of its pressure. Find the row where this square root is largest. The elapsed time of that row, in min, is 651.0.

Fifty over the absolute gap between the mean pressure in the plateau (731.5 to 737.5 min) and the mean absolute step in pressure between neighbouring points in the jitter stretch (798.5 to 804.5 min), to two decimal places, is 0.23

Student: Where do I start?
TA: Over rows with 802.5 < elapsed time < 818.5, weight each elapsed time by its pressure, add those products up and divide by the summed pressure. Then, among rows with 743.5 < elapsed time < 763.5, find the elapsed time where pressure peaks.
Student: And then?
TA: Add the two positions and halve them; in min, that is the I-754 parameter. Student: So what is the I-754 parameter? 784.2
